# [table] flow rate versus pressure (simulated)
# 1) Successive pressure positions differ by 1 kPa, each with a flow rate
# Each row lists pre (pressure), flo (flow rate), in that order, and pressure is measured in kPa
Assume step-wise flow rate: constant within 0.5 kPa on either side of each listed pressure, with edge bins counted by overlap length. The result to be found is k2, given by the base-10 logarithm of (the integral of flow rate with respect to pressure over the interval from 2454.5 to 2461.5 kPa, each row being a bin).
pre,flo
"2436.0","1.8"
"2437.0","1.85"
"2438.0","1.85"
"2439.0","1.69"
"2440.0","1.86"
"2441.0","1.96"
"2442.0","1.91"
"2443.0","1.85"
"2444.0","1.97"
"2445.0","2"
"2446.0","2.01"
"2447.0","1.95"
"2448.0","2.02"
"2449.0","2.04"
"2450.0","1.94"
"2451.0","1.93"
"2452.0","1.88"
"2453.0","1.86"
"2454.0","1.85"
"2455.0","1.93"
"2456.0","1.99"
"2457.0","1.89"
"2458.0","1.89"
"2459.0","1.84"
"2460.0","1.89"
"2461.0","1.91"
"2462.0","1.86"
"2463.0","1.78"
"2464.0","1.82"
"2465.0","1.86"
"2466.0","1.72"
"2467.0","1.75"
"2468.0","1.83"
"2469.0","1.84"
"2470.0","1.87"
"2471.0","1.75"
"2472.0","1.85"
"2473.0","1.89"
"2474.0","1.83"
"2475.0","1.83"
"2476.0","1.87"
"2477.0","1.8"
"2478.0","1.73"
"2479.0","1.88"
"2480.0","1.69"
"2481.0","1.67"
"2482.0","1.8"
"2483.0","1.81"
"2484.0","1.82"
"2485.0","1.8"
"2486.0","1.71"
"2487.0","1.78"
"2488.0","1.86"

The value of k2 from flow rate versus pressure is 1.13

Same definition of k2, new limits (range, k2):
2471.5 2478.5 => 1.11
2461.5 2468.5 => 1.10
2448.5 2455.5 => 1.13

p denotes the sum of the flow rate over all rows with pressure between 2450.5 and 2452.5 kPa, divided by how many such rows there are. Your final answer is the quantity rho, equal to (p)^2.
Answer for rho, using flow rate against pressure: 3.63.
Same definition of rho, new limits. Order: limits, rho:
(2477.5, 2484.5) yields 3.14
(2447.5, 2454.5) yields 3.73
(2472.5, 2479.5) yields 3.36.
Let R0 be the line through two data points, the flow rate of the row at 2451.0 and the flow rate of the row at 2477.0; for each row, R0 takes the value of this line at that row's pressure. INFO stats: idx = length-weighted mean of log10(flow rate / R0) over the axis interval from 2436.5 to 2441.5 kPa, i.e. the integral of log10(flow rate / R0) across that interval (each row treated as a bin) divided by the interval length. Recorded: -0.034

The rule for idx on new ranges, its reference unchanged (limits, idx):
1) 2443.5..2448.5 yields 0.008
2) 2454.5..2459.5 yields 0.002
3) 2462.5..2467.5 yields -0.018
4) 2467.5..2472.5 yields -0.002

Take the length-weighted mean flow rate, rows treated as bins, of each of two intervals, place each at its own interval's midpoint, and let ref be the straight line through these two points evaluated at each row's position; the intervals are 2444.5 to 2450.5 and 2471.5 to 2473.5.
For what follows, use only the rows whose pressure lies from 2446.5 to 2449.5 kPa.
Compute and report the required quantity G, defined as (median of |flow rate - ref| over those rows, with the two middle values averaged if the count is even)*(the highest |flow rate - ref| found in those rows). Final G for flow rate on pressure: 0.002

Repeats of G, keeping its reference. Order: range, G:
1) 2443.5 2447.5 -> 0.001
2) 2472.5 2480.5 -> 0.005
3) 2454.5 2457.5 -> 0.002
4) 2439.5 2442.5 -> 0.019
